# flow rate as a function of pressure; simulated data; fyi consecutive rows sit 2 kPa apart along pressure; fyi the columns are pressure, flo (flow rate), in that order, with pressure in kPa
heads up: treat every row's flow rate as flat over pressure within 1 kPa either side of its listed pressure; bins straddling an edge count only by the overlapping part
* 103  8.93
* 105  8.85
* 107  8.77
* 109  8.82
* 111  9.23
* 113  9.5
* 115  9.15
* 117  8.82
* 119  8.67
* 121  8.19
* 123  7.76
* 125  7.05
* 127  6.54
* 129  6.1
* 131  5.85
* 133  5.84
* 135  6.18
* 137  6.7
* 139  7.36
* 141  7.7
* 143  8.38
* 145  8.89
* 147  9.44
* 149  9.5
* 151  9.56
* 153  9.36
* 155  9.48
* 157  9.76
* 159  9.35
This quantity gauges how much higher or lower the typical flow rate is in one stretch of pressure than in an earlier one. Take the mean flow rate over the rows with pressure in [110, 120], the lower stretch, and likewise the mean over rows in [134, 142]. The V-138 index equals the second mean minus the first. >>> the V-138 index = -2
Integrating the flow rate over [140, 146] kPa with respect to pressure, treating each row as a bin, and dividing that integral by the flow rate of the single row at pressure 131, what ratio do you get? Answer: 8.5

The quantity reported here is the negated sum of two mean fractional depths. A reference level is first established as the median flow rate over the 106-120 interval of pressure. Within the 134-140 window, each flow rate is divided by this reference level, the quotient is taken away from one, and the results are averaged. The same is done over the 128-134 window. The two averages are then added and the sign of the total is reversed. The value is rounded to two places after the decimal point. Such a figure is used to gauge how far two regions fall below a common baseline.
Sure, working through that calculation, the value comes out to -0.56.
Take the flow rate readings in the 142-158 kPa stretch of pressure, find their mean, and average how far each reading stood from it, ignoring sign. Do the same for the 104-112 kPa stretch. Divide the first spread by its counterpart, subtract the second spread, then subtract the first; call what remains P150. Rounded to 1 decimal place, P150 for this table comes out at 1.6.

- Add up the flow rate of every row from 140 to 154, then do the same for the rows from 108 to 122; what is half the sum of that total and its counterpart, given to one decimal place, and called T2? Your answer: 62.6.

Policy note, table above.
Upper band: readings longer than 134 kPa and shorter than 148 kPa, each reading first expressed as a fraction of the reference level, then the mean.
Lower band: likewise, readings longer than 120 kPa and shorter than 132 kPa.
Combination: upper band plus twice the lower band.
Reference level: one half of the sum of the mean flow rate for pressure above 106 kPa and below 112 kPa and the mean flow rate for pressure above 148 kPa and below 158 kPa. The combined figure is 2.34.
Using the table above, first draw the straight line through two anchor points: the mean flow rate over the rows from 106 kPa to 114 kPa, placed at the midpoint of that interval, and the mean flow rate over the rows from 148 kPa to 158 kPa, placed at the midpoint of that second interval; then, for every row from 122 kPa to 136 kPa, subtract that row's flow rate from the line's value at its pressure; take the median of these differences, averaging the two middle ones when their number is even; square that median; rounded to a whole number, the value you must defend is 10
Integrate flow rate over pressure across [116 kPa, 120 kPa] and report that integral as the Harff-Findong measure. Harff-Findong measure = 35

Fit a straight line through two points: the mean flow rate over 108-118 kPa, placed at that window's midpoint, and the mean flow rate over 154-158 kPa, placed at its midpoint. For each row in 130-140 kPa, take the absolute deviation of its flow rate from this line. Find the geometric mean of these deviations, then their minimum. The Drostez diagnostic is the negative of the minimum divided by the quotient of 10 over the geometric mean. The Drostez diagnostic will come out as -0.6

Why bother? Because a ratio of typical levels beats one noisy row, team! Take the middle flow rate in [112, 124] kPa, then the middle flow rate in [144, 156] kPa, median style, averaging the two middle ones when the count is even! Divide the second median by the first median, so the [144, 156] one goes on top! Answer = 1.08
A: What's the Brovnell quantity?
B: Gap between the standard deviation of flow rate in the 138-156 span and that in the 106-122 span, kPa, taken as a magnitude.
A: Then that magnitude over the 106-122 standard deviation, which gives 1.1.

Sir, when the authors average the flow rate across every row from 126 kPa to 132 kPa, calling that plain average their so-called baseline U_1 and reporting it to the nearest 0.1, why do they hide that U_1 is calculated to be 6.2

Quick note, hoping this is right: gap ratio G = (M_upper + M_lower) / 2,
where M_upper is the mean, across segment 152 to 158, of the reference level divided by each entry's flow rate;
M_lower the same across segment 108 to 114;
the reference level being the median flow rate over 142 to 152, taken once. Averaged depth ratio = 1.01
